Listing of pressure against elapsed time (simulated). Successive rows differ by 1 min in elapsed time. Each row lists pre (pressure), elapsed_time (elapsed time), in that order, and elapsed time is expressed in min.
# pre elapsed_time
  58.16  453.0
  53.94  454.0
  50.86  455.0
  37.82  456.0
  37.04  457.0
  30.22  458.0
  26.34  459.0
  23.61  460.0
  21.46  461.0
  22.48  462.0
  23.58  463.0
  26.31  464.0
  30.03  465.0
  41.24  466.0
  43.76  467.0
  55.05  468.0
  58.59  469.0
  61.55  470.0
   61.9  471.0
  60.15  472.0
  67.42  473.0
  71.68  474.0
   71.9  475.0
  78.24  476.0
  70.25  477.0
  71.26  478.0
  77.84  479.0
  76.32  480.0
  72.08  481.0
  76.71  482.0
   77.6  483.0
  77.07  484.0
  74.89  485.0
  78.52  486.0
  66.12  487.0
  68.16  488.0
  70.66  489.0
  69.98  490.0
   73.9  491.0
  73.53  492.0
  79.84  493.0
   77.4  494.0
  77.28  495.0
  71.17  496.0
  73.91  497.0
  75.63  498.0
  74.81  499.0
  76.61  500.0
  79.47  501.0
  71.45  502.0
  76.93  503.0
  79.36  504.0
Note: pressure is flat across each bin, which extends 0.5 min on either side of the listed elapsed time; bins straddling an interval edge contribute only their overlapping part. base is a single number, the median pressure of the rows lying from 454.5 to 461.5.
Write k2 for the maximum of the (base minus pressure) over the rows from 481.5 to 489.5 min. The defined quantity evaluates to -35.9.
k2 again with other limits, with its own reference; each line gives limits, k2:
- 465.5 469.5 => -11.0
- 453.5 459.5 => 3.9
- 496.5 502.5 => -41.2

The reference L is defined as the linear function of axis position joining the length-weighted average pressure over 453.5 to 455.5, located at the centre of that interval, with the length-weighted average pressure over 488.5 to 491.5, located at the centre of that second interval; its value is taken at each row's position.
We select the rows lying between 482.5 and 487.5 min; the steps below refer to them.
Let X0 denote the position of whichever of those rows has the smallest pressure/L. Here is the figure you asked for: 487.0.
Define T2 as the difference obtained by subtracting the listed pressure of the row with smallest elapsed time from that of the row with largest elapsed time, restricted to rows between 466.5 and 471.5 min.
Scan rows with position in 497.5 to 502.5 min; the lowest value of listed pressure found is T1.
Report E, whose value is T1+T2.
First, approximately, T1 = 71.45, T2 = 18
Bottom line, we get 90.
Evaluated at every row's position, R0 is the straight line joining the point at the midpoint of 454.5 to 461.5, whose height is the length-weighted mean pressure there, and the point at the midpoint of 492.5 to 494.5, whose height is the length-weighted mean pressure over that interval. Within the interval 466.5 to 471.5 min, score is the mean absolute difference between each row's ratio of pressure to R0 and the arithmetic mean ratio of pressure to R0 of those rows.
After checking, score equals 0.08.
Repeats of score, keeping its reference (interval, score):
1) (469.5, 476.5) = 0.05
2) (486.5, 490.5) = 0.01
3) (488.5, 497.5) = 0.03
